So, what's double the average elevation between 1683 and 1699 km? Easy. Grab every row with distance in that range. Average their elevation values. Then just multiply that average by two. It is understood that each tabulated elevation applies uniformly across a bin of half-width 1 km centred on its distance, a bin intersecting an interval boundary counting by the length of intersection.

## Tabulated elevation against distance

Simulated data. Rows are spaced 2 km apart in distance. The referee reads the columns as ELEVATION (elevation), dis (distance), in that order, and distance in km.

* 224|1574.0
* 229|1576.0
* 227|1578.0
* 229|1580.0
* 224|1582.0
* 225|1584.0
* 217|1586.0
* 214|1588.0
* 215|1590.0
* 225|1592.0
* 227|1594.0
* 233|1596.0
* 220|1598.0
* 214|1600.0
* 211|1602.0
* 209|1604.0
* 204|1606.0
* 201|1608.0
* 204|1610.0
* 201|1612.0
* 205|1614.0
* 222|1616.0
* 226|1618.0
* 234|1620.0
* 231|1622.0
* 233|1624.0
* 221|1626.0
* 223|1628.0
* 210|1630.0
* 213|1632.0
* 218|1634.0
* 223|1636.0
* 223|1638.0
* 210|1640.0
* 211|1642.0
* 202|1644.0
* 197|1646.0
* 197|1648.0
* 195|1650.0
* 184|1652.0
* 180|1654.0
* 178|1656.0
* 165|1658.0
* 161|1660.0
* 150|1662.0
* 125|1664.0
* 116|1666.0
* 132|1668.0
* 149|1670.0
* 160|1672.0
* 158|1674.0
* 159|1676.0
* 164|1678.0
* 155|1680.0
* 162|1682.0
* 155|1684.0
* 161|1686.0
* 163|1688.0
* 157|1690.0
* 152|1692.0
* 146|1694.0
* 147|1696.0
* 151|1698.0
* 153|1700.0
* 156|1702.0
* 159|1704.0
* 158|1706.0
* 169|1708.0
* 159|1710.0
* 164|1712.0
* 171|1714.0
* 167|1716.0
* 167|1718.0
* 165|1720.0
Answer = 308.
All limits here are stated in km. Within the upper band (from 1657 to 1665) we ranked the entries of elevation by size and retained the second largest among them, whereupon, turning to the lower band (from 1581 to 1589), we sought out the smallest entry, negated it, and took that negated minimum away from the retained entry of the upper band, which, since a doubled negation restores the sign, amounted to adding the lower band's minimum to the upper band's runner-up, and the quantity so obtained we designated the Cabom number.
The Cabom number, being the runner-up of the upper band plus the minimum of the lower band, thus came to 375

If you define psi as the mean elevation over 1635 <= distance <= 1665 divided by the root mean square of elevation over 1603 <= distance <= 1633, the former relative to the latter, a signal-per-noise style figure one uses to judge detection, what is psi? 0.86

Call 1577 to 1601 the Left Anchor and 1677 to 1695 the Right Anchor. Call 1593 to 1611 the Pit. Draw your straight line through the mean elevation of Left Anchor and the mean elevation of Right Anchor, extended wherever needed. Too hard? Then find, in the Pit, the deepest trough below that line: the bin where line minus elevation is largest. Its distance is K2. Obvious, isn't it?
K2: 1608.0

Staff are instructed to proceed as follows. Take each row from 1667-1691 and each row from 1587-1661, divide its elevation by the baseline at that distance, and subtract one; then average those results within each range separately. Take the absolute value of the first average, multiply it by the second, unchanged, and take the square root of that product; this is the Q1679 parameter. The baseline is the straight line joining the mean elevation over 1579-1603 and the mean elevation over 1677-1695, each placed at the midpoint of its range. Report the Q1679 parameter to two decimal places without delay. 0.04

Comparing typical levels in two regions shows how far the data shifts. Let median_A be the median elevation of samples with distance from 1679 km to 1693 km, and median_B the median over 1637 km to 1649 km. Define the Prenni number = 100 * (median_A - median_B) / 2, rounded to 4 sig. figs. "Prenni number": -2450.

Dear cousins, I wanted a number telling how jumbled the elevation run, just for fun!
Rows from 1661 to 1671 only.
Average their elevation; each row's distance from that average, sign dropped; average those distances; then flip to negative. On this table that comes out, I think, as -12.1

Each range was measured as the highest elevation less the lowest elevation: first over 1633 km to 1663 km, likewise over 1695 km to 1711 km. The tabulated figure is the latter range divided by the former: 0.3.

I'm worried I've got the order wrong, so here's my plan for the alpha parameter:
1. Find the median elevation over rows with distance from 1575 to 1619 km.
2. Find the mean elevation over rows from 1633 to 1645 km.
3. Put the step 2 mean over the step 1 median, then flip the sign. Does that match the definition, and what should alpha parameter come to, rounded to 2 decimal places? -0.98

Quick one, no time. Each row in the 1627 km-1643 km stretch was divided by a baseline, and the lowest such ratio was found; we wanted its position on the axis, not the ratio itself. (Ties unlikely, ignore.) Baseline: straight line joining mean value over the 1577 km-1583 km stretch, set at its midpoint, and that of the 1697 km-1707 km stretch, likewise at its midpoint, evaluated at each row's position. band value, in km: 1630.0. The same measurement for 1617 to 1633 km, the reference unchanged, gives 1630.0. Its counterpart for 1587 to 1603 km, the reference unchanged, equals 1588.0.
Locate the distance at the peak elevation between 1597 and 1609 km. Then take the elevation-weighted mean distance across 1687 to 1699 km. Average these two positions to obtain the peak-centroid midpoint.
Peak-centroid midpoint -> 1645.4 km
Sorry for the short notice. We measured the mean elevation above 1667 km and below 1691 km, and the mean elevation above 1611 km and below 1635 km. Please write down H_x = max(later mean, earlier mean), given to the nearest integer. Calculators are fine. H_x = 220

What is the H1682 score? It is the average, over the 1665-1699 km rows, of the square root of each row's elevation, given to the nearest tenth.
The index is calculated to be 12.3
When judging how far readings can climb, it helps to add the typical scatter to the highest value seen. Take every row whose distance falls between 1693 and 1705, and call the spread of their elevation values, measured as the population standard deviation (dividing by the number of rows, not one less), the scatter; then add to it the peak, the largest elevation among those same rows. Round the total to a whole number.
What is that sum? 164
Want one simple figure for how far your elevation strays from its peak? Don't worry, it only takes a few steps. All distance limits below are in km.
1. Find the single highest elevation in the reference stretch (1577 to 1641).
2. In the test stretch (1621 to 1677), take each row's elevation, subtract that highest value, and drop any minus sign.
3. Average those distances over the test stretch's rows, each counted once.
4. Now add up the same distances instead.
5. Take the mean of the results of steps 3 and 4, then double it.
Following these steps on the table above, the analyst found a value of 1375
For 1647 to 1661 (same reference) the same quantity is 432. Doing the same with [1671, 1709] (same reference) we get 1538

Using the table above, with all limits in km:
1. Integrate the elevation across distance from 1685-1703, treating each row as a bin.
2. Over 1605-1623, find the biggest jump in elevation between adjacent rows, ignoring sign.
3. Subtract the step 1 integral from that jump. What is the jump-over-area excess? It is -2755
